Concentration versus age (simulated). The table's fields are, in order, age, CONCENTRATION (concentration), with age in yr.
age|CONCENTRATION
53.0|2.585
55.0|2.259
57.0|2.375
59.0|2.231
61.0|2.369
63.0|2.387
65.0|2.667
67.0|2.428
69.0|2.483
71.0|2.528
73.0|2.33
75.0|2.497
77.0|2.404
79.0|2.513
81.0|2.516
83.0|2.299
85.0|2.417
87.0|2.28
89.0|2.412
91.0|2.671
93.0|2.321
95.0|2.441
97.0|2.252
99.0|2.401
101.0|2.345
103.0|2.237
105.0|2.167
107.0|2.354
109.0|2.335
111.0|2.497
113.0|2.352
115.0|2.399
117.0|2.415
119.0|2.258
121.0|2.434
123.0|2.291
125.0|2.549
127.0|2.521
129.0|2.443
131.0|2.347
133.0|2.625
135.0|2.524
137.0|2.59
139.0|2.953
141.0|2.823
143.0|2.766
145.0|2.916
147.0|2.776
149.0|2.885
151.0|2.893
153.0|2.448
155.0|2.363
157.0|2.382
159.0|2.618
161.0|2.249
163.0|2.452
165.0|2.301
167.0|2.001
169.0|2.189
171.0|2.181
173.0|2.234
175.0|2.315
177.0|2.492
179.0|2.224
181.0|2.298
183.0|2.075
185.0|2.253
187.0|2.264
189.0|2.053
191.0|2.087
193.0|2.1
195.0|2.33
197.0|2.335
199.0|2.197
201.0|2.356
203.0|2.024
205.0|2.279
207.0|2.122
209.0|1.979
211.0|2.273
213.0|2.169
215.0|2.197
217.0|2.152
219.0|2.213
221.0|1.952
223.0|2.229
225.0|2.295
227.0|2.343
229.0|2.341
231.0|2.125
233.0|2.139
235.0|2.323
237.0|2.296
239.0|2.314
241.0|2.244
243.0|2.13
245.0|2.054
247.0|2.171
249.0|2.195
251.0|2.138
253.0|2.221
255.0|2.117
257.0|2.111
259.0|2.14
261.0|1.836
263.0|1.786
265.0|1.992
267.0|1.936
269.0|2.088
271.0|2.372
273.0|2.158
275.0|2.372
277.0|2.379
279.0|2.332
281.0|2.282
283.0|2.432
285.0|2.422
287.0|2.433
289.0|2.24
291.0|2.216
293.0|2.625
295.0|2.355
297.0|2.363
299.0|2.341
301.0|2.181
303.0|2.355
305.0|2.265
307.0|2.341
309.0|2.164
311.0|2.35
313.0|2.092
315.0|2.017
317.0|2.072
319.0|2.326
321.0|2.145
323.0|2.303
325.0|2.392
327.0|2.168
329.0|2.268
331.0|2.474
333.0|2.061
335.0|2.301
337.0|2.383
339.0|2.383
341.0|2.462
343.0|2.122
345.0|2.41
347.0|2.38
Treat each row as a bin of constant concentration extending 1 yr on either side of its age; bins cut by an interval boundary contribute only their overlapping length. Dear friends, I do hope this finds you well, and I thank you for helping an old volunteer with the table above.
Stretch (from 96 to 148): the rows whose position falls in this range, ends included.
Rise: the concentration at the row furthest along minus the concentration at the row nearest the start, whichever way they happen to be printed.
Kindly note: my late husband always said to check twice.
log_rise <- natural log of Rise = -0.6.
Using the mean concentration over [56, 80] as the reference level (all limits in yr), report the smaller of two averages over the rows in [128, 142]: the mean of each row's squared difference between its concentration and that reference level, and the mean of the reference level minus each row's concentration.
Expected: -0.18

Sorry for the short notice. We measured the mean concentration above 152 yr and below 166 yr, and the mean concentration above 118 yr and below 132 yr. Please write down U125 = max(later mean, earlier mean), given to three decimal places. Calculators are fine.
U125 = 2.406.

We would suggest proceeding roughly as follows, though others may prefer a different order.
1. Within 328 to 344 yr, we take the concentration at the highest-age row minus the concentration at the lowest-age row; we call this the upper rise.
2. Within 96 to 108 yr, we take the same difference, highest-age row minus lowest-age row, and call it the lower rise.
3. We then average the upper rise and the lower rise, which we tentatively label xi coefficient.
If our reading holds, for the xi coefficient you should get -0.02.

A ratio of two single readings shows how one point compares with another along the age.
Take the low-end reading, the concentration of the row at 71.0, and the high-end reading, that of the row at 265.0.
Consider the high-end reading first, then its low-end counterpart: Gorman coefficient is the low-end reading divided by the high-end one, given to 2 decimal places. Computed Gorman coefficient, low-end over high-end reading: 1.27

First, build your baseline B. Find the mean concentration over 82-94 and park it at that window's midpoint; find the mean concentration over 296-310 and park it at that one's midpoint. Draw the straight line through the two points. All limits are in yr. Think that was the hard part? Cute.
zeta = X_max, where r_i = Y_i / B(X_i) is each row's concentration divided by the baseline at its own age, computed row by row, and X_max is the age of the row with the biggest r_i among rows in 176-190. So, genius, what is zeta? 177.0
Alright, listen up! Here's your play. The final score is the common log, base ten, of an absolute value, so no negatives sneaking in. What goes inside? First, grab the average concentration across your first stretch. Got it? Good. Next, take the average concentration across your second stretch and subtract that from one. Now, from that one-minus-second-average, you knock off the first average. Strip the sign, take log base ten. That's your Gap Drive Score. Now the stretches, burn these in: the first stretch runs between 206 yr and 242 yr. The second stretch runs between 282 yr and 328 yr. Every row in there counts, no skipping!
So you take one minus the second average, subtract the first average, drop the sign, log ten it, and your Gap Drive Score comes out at 0.543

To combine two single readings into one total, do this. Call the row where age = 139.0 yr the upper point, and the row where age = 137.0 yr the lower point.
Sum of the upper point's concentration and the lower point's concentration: 5.54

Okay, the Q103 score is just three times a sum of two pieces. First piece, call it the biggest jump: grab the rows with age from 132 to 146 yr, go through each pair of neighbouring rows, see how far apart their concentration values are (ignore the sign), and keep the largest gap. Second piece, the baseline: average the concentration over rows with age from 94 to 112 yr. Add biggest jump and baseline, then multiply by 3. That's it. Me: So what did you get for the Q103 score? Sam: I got 8.10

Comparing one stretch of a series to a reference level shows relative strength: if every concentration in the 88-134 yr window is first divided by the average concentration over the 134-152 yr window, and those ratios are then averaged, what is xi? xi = 0.858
